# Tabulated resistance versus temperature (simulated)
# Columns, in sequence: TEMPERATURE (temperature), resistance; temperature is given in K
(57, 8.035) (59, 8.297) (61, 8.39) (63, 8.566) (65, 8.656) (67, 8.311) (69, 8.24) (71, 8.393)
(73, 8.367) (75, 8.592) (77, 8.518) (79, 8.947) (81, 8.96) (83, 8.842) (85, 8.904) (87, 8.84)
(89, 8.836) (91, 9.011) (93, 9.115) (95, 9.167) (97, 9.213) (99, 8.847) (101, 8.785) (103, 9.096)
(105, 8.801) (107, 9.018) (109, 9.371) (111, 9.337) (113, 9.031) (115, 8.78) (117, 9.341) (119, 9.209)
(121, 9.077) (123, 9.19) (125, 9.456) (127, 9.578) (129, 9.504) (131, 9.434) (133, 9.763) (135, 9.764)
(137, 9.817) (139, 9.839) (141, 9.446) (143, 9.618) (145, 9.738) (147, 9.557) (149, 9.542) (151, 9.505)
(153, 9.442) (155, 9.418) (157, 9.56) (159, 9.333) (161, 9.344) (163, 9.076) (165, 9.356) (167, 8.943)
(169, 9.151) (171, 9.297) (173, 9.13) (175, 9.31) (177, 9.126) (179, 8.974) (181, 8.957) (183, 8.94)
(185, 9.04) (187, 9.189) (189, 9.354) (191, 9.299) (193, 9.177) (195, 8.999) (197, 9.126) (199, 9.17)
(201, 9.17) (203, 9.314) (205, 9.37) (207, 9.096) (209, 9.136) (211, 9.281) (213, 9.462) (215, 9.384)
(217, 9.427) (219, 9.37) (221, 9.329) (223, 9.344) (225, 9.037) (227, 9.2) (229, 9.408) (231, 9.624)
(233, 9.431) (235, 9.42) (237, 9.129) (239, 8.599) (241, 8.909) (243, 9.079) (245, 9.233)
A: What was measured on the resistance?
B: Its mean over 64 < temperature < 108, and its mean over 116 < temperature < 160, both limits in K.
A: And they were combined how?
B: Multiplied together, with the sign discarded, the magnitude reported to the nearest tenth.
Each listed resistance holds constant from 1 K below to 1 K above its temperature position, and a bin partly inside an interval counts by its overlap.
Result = 83.6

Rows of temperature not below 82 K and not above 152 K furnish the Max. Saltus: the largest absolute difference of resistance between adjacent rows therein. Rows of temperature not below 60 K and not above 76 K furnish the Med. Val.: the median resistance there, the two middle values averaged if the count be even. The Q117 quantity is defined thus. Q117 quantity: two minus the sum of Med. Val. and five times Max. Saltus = -9.2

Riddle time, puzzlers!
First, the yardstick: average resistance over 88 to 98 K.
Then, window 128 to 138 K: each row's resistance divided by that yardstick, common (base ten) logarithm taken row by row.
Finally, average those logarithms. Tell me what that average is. 0.027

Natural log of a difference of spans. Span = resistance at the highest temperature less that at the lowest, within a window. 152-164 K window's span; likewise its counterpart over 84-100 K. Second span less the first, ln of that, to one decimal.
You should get -1.2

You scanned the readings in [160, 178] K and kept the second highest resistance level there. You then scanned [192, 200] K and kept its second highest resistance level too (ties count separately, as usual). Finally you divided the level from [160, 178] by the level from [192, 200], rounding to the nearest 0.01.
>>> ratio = 1.02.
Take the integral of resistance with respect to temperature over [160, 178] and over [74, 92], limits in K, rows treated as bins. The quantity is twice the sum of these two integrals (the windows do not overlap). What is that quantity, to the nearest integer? 649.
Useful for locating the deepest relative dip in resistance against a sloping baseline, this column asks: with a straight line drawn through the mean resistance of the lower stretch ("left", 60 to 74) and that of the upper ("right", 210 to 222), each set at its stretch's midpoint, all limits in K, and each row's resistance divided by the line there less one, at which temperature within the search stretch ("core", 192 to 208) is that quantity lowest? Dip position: 195 K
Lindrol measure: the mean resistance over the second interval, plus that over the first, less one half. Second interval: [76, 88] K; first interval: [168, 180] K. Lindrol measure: 17.5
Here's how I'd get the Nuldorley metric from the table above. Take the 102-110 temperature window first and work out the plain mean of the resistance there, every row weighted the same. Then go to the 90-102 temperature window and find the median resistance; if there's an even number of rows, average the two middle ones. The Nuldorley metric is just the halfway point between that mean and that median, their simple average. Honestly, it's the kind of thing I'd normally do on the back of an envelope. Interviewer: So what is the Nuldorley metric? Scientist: 9.1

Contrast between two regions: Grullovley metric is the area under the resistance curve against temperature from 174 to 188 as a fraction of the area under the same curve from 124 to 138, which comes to 0.94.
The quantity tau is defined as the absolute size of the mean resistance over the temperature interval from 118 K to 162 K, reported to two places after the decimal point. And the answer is 9.51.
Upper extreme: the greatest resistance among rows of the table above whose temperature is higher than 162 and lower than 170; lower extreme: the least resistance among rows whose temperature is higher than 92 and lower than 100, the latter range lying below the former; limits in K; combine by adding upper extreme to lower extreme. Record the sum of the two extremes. 18.2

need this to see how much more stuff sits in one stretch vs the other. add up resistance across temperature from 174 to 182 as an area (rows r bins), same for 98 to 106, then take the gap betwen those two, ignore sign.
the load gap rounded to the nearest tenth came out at 1.7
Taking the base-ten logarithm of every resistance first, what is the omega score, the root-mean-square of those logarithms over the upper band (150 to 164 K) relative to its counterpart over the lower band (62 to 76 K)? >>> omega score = 1.05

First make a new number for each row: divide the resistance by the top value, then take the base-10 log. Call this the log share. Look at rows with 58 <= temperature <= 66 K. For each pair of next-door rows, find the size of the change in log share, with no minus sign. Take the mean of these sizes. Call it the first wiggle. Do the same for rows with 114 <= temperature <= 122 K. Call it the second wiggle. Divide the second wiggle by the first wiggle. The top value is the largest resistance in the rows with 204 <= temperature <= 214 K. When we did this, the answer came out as 2.1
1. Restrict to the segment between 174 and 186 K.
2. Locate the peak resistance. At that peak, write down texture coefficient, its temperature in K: 175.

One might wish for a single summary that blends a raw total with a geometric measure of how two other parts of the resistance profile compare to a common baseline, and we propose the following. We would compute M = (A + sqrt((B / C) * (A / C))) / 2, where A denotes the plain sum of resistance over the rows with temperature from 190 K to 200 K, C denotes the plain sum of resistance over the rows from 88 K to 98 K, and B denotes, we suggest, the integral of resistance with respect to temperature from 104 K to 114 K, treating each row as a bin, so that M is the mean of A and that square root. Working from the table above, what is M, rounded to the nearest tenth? 23.6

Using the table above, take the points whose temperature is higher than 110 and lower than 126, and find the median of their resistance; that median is 9.20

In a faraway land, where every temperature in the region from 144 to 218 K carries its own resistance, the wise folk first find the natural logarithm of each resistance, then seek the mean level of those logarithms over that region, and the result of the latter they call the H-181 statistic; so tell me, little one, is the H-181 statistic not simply 2.23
